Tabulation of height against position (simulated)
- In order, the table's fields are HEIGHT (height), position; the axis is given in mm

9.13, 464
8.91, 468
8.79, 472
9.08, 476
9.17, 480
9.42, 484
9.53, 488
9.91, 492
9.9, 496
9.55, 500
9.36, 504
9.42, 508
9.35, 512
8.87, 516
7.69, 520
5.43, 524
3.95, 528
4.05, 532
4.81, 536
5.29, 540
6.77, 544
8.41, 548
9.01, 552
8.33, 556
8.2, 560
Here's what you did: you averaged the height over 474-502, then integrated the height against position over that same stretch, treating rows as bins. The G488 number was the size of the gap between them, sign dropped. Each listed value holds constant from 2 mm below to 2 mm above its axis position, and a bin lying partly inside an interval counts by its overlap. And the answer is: 257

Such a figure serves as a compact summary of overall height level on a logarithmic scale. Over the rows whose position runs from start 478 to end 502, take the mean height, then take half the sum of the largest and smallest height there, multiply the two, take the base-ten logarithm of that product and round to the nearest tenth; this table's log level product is 2.0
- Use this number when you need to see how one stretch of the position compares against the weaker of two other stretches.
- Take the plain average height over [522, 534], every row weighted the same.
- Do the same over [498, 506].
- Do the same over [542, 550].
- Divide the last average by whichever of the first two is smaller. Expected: 1.7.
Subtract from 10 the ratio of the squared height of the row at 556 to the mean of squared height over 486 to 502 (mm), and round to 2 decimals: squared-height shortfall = 9.27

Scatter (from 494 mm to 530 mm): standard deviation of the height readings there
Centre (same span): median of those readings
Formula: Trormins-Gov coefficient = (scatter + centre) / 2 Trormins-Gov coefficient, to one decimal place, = 5.7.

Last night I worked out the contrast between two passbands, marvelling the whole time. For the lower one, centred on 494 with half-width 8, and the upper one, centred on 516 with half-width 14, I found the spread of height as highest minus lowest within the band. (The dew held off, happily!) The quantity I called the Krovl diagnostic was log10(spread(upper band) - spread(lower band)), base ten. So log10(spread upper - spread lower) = 0.71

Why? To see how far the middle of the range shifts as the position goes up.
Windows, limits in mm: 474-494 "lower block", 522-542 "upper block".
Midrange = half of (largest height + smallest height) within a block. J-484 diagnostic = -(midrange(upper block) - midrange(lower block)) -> 4.8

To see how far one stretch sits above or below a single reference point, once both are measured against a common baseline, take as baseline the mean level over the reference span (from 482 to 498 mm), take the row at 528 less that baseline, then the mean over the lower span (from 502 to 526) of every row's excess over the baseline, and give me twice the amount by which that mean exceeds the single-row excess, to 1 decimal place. 8.8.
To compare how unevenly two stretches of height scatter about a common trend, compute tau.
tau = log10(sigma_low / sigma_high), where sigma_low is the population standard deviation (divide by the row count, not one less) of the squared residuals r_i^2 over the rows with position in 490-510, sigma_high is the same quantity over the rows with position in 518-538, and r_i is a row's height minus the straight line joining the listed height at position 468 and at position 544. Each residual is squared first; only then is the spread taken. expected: -1.0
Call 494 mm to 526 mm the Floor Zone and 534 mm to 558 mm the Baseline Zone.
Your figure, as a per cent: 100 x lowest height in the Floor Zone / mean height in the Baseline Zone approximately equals 76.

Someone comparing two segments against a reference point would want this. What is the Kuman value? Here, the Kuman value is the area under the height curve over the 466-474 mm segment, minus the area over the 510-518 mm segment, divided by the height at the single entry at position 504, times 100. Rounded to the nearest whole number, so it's -22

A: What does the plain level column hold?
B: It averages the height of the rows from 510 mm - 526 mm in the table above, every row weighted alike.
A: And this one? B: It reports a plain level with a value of 7.8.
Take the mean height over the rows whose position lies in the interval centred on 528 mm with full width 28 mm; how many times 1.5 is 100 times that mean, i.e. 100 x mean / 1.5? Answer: 382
